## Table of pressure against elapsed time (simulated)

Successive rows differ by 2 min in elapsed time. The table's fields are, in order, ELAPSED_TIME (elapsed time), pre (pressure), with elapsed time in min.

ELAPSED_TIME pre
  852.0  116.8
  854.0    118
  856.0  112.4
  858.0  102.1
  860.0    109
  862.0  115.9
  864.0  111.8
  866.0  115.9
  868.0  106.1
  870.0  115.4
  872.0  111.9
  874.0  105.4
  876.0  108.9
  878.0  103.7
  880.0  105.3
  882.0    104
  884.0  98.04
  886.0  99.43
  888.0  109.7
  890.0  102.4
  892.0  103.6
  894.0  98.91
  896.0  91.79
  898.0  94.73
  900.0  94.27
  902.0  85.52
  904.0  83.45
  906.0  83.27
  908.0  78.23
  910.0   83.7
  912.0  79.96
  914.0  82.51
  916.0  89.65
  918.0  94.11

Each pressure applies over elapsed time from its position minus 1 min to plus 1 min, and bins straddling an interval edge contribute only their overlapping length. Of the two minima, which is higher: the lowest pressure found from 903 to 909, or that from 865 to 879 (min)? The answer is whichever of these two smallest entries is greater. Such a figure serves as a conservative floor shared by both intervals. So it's 104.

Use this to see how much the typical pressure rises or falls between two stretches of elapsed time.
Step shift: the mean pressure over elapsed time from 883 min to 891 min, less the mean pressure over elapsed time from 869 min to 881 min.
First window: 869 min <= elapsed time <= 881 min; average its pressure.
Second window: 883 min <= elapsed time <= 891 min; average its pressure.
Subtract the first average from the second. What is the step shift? -6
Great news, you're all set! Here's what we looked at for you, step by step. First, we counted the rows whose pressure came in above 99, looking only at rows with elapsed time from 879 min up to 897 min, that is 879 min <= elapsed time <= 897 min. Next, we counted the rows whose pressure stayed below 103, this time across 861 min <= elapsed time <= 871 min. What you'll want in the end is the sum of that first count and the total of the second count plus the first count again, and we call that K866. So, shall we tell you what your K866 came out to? 12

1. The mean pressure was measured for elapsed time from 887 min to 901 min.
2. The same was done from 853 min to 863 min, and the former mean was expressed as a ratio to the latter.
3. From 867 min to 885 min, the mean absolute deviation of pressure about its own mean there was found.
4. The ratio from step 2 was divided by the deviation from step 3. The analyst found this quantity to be 0.241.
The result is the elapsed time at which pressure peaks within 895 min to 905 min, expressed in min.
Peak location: 898.0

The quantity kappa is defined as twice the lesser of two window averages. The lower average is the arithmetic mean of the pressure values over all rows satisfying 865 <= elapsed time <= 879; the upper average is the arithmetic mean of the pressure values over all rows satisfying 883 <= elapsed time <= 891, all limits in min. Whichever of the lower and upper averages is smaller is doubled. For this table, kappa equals 205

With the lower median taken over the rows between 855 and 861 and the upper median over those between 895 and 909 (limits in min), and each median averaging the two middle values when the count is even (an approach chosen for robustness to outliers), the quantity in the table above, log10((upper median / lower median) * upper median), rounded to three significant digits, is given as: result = 1.83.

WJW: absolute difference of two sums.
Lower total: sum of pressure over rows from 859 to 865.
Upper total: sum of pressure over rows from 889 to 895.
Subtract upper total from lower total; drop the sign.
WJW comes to 32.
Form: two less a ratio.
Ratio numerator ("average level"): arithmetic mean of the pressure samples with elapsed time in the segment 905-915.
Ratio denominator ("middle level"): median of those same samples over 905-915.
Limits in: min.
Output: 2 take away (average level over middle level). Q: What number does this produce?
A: 1.01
